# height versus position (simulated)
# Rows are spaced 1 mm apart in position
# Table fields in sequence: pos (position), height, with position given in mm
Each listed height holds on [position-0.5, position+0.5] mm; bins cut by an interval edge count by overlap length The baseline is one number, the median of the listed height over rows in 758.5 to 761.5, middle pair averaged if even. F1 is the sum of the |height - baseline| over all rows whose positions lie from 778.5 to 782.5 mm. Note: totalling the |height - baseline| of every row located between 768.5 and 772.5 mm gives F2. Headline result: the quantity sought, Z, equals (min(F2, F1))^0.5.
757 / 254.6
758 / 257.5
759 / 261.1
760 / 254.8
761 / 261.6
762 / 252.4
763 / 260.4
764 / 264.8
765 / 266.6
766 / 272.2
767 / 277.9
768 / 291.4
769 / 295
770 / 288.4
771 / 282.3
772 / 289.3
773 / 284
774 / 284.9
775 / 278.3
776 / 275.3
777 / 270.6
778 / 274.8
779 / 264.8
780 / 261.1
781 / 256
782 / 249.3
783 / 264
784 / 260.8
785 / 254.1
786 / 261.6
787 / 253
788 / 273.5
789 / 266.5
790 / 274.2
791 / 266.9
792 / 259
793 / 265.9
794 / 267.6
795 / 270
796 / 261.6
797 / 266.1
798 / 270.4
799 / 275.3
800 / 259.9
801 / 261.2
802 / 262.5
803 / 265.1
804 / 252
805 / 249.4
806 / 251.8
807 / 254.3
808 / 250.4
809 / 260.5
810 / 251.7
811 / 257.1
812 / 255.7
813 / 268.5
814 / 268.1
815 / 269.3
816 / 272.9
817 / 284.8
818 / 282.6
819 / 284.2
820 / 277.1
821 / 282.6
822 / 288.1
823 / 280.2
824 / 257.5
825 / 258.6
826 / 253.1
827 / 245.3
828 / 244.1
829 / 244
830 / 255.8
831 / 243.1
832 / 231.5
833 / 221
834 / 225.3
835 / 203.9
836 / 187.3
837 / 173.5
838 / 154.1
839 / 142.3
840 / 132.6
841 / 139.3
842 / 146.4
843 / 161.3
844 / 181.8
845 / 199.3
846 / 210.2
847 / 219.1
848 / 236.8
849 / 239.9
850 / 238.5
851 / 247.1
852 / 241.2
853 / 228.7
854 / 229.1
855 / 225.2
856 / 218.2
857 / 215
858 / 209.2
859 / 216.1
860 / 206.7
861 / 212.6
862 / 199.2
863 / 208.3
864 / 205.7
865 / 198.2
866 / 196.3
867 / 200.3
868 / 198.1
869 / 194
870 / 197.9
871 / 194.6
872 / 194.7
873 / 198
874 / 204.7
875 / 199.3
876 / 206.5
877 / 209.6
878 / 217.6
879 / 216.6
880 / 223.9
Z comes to 4.5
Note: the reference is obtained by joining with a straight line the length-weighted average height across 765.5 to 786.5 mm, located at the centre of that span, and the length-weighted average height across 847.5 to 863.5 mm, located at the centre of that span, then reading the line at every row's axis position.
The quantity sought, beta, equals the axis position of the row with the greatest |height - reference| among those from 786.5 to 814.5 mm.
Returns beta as 814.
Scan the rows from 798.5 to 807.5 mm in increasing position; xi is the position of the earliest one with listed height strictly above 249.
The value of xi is 799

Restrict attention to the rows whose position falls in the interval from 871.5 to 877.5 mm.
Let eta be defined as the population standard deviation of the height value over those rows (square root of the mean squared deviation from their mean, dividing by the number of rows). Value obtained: 5.2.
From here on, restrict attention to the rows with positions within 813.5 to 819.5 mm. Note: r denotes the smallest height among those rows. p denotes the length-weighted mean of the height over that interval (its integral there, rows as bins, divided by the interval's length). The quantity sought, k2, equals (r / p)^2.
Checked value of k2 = 0.937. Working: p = 277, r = 268.1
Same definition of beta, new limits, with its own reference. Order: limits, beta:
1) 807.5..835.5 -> 822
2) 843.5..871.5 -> 844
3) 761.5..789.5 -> 762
